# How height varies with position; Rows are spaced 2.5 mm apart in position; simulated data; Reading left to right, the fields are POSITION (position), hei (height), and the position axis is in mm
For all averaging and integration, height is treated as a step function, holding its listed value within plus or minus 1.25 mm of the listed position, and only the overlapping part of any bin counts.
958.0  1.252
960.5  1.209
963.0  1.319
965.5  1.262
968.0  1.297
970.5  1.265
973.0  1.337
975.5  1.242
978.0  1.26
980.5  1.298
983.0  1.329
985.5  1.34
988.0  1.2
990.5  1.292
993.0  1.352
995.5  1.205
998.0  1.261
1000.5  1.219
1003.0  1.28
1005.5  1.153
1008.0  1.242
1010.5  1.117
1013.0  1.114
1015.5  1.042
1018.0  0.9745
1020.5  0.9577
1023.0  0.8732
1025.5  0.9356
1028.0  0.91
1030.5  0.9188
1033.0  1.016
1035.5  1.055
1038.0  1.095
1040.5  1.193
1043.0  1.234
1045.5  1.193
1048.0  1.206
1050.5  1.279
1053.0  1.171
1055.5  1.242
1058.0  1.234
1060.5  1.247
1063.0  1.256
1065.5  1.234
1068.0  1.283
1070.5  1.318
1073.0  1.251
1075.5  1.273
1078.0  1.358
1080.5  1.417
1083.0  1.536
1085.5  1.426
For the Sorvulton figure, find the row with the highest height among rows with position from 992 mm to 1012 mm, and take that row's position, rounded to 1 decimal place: 993.0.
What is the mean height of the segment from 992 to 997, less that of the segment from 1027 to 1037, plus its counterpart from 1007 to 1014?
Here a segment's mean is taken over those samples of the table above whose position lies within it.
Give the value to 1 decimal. 1.5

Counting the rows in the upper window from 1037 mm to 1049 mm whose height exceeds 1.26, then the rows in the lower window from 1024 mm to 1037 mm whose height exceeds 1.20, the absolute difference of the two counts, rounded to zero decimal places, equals 0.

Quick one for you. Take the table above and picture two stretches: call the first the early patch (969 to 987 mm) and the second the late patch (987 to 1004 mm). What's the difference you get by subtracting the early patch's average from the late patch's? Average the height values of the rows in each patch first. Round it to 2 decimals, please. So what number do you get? -0.04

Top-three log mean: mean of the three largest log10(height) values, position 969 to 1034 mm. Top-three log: 0.128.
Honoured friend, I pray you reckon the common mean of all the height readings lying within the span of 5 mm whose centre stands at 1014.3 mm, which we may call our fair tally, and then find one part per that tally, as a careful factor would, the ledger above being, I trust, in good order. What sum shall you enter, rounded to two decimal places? 0.93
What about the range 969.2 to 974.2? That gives 0.77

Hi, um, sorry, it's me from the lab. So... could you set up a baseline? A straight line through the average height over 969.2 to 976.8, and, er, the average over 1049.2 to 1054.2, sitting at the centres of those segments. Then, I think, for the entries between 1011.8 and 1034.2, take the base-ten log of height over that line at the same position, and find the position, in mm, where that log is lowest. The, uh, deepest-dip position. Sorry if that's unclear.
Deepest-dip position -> 1023.0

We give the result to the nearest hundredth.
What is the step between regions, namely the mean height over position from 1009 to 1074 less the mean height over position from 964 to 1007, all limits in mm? -0.14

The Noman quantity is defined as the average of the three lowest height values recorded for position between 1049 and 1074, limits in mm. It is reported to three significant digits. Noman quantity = 1.21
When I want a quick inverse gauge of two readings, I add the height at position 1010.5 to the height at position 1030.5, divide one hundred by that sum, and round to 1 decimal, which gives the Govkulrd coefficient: 49.1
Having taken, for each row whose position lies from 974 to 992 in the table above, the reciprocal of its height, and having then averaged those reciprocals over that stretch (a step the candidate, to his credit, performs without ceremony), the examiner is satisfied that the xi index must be 0.78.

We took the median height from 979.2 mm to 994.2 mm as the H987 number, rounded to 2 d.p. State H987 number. 1.31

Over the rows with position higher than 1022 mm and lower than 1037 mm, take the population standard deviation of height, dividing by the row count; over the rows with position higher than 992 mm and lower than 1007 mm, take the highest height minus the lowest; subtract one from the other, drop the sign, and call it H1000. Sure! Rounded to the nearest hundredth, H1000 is 0.14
